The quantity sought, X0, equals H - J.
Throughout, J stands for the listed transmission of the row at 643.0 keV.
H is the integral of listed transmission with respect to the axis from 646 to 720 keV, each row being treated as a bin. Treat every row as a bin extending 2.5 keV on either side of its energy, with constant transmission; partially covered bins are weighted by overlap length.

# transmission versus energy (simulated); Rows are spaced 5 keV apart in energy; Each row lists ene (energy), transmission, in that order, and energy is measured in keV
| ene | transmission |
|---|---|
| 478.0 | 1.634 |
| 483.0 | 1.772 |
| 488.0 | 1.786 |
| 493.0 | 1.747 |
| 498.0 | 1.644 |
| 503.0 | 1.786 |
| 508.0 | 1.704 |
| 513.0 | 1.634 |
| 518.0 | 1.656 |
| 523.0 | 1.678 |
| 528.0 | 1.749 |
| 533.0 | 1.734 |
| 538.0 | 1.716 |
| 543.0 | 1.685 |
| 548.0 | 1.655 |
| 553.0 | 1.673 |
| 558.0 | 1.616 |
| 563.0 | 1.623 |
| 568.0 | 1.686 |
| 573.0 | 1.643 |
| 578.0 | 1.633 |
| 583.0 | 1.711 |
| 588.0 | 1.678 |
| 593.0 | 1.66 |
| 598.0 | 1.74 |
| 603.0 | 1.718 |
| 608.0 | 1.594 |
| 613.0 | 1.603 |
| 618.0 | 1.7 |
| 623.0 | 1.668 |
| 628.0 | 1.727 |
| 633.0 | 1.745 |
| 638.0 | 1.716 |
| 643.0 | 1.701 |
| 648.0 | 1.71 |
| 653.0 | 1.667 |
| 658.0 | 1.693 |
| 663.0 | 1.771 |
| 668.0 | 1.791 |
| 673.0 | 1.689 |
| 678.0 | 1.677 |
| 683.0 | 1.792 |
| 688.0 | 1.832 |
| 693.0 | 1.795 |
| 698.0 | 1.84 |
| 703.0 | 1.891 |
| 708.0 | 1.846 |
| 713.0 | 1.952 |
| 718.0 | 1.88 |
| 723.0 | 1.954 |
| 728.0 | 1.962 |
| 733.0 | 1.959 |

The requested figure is 130.6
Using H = 132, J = 1.701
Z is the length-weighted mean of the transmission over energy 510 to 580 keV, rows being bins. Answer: 1.671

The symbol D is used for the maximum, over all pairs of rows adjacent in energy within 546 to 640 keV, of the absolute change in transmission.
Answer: 0.124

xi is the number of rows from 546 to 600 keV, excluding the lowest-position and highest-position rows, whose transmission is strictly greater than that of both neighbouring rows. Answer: 3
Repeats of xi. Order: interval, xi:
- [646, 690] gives 1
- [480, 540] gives 3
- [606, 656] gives 3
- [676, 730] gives 3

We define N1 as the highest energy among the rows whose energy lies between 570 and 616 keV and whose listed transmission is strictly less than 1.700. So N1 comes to 613.0 keV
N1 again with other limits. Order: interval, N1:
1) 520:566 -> 563.0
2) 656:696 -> 678.0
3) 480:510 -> 498.0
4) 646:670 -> 658.0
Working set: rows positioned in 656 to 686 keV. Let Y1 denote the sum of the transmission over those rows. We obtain 10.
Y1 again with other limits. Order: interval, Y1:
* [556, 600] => 15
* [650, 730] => 29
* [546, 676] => 44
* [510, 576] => 22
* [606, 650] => 15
